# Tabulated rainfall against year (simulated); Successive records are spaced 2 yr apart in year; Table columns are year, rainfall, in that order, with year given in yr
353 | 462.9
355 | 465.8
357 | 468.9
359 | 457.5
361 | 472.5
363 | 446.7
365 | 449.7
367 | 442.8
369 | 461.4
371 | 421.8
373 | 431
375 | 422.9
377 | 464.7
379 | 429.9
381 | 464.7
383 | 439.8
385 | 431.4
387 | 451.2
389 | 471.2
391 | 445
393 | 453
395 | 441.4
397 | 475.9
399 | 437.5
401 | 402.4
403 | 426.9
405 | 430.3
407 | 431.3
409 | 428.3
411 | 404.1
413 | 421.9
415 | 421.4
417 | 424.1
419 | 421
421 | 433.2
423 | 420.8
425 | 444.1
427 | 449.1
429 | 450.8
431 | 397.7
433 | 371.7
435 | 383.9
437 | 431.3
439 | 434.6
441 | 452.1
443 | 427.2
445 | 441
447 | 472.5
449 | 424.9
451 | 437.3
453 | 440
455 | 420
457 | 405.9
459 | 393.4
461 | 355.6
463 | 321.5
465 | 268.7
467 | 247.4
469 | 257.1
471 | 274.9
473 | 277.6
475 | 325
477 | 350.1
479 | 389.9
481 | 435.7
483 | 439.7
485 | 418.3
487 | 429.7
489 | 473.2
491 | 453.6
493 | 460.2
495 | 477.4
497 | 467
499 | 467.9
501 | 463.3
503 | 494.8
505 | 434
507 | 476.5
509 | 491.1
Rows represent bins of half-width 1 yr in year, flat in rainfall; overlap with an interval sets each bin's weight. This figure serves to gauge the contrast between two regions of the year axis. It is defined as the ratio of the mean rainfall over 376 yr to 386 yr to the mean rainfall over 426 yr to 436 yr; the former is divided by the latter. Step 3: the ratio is 1.09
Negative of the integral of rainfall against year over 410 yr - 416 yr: -2495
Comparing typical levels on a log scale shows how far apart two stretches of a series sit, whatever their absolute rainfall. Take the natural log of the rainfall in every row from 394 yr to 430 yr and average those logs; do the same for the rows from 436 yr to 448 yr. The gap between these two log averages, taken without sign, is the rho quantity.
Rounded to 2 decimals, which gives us 0.03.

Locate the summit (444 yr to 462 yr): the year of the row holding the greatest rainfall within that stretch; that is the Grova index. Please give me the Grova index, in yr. 447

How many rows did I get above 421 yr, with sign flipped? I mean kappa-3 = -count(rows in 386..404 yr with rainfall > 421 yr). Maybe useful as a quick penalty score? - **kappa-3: -8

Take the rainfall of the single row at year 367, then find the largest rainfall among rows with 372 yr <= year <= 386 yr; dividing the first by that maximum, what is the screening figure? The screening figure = 0.95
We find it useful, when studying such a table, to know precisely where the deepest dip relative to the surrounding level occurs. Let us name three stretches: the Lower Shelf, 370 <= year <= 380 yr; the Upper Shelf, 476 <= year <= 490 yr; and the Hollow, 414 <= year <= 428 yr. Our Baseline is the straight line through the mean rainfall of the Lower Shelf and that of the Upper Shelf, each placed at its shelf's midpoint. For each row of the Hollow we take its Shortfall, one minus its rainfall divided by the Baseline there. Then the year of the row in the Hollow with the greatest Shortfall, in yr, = 415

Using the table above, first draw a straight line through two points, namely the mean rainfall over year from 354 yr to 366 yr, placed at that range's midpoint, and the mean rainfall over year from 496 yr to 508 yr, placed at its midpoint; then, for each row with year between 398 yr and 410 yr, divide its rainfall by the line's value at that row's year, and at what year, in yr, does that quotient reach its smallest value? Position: 401 yr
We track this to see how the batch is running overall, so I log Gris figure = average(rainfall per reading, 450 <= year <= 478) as 341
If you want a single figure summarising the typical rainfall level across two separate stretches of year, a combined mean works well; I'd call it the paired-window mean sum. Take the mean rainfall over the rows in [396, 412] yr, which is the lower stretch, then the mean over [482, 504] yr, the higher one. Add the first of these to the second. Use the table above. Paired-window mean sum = 888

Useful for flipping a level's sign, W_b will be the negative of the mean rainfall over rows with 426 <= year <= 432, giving -433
